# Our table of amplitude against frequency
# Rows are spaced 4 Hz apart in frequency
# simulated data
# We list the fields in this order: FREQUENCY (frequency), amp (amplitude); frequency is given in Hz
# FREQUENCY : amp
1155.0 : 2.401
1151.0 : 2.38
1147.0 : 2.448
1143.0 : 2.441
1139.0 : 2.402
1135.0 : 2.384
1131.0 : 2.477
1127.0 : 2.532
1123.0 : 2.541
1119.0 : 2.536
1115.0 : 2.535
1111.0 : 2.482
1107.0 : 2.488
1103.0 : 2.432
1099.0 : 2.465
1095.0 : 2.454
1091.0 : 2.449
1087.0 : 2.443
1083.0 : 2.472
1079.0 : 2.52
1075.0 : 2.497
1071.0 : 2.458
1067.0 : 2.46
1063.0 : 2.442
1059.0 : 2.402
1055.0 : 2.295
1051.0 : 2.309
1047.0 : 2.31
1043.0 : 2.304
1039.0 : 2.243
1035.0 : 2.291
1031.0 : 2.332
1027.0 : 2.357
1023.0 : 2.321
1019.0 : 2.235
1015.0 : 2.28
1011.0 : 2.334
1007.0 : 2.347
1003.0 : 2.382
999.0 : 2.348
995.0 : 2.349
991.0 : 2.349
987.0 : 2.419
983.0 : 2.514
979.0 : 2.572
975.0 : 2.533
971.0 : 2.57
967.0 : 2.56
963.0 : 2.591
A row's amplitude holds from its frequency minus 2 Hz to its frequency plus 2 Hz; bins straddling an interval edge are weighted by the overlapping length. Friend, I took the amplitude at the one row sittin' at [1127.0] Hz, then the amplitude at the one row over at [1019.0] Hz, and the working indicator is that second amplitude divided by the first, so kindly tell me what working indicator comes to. 0.88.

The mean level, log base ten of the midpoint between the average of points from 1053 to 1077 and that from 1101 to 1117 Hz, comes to 0.390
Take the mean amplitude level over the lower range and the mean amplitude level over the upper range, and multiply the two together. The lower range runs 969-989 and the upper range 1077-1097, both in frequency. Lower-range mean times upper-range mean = 6.22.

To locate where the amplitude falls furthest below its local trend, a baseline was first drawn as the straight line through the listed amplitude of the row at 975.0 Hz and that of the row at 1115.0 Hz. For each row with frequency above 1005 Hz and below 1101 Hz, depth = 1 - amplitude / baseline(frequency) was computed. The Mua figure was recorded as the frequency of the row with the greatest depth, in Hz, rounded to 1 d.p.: 1019.0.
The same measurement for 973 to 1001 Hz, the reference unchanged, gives 999.0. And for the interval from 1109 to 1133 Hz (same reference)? 1131.0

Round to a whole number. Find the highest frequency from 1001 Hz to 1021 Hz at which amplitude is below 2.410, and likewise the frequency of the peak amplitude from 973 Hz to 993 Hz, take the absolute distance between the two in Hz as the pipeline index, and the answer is 40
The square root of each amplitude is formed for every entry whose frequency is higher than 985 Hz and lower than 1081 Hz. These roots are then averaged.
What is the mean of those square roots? 1.54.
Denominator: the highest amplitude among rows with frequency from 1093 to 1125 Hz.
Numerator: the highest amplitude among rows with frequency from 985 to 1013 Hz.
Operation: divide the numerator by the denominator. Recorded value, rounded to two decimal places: 0.95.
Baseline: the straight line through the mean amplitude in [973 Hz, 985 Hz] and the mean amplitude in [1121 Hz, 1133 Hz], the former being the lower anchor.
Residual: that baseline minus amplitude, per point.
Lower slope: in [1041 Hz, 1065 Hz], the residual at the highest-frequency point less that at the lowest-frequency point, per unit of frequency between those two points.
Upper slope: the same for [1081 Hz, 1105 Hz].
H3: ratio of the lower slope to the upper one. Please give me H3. -3.8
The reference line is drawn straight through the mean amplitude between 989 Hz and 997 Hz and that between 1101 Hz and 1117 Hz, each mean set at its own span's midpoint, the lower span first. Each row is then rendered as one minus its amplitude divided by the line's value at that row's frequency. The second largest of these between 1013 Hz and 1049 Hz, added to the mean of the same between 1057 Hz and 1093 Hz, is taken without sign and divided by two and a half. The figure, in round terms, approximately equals 0.0217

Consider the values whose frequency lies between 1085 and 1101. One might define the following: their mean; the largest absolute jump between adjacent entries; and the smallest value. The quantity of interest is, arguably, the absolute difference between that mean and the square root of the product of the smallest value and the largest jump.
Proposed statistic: 2.29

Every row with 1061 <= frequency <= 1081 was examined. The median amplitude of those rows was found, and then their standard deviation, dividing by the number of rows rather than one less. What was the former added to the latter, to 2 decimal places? 2.49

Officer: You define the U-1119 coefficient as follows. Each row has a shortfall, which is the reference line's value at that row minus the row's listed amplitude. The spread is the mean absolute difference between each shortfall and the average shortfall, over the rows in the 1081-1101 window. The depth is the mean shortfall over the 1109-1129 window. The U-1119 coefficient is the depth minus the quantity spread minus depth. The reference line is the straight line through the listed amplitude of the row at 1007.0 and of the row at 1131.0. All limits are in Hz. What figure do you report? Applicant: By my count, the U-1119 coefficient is -0.13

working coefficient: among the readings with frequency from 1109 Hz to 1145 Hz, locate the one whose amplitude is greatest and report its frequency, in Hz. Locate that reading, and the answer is 1123.0 Hz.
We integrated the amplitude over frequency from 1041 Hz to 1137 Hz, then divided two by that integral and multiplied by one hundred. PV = 0.85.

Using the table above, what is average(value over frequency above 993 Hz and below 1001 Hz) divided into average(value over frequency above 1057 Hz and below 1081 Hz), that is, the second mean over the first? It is 1.05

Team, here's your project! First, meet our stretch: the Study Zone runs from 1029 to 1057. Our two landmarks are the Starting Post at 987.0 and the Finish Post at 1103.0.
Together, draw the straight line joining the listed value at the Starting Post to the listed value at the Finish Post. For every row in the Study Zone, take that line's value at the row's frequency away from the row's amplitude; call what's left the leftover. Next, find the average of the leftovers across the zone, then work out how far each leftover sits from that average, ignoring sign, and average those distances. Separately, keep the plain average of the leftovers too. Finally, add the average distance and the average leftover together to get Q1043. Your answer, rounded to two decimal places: -0.11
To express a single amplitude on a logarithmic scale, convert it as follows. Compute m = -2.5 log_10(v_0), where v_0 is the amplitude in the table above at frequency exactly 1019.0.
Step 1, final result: -0.87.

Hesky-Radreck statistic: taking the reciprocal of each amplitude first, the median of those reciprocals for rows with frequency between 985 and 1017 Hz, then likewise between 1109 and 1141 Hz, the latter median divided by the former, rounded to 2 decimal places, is 0.94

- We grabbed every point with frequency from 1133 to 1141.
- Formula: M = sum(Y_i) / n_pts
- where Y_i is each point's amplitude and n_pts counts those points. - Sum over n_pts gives 2.39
